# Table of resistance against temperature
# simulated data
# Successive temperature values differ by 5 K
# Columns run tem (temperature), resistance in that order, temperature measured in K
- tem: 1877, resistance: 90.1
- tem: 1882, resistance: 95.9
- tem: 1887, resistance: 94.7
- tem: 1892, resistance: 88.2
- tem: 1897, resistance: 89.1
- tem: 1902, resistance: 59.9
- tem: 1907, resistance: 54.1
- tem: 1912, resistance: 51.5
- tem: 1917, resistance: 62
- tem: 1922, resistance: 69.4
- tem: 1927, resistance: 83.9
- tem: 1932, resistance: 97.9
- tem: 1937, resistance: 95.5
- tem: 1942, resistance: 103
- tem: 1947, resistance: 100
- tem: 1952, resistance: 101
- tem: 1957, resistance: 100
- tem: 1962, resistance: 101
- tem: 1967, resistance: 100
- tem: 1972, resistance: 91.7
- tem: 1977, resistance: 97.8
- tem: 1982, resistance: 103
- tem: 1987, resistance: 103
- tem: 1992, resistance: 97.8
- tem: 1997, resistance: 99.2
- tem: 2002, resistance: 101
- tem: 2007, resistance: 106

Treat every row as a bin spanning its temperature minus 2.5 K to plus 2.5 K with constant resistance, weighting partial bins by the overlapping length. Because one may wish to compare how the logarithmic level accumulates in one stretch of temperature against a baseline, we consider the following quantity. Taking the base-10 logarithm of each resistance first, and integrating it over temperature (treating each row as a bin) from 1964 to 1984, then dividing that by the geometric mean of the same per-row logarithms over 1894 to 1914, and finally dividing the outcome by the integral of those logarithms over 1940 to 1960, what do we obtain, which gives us 0.555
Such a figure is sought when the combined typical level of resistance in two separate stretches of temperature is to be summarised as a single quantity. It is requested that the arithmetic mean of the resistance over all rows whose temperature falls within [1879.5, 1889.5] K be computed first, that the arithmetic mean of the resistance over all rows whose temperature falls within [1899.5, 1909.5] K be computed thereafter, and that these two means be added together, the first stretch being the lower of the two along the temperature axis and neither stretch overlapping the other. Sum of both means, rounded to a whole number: 152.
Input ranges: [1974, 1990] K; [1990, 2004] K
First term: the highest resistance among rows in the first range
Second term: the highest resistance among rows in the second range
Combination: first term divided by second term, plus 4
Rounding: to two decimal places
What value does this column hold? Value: 5.02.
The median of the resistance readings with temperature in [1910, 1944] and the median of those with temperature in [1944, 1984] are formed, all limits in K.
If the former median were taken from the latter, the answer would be 16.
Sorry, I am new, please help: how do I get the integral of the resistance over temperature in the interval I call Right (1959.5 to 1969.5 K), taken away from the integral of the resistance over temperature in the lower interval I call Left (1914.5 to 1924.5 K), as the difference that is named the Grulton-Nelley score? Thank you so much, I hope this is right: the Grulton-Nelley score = -348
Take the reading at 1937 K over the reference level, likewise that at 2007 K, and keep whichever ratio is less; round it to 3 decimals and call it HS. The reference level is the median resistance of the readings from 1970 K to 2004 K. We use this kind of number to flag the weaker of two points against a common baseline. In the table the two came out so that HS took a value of 0.963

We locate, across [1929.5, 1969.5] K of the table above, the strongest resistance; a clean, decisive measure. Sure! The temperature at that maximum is 1942 K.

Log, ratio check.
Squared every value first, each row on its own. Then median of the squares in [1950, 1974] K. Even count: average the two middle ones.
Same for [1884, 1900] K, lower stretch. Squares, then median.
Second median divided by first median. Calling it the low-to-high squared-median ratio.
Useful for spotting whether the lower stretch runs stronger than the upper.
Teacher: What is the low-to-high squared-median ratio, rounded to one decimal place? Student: 0.8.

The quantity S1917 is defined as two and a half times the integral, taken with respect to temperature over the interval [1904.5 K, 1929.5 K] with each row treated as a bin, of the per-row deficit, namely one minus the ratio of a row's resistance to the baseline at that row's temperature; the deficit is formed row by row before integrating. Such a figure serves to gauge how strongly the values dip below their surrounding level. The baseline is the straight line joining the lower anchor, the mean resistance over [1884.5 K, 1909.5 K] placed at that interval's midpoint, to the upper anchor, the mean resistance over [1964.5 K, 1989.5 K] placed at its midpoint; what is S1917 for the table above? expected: 14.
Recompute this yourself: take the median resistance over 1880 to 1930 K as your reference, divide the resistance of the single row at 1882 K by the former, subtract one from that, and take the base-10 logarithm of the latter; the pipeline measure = -0.60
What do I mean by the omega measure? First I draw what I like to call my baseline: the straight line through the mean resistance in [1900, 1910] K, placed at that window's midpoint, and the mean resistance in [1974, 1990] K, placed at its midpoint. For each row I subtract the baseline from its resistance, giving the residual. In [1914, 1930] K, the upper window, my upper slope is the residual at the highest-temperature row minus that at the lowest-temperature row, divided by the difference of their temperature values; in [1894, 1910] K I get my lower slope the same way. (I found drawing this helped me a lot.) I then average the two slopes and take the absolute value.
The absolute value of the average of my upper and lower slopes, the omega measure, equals 1.2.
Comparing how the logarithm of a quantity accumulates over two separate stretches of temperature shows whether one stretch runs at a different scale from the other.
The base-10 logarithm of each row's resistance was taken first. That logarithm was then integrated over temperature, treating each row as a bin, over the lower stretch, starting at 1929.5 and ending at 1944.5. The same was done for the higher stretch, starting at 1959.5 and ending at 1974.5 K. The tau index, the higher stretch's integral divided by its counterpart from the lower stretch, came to 1.00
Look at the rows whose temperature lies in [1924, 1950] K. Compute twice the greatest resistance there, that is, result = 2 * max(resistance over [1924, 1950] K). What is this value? 206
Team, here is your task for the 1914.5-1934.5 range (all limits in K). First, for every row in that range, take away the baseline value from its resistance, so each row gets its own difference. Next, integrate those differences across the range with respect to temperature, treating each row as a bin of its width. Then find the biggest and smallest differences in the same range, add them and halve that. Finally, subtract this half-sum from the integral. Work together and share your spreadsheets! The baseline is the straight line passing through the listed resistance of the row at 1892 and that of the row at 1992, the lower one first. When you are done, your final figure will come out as -249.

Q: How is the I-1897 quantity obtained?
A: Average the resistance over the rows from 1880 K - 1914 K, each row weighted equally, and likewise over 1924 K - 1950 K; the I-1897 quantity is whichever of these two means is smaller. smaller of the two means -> 76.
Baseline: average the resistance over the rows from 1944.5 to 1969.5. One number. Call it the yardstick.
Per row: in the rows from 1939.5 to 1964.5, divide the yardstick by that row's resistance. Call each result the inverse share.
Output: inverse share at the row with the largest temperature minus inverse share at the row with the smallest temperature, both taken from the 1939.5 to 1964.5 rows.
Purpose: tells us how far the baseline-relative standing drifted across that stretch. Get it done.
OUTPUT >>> 0.019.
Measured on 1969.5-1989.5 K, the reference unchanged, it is -0.120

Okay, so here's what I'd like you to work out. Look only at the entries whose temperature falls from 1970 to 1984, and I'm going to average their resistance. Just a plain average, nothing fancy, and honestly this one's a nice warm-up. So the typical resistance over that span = 97.5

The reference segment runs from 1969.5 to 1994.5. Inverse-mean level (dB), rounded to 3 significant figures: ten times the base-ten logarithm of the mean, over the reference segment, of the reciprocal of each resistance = -19.9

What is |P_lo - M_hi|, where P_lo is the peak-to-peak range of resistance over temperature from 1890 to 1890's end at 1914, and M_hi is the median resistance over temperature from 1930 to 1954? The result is 62.4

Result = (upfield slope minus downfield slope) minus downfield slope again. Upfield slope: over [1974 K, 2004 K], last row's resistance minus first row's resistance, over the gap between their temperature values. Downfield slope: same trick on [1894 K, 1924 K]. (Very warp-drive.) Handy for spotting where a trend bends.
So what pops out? 1.7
